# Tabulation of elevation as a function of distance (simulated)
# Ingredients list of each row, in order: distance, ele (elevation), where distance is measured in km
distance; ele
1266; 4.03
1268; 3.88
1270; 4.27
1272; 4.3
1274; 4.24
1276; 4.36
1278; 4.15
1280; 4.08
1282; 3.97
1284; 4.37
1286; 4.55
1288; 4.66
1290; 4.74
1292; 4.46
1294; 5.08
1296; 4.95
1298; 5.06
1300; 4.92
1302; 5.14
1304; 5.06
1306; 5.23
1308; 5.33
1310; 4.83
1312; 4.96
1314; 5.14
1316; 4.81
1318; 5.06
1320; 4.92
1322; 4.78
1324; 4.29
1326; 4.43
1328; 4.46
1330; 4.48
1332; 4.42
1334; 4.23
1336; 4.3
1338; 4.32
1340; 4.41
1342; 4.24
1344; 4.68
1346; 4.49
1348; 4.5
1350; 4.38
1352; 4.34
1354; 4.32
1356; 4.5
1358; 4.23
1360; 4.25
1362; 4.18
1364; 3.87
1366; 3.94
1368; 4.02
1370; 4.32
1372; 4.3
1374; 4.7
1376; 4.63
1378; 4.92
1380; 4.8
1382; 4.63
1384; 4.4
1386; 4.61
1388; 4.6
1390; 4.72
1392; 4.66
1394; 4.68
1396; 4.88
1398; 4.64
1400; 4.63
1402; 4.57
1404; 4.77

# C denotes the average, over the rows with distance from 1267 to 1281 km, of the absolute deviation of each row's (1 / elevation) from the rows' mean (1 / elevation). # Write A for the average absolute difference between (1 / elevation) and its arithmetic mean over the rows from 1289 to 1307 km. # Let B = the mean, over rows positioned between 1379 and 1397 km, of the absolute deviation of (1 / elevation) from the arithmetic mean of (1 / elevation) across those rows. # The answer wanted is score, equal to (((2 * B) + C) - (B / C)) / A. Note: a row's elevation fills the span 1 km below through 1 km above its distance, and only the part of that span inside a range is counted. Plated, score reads -80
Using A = 0.007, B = 0.0043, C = 0.0073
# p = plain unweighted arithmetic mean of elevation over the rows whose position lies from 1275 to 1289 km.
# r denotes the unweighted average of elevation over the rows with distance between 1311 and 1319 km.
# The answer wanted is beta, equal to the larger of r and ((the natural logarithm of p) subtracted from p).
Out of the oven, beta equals 4.99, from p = 4.31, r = 4.99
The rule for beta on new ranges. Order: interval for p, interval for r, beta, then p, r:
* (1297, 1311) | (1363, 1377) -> 4.25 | 5.08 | 4.25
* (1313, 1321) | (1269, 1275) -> 4.27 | 4.98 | 4.27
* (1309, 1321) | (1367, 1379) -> 4.48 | 4.95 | 4.48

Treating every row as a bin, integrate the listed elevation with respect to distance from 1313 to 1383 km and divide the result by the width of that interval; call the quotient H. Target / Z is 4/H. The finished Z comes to 0.90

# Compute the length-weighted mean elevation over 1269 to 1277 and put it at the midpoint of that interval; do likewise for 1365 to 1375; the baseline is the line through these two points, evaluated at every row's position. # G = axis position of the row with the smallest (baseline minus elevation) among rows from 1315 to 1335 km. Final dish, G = 1318 km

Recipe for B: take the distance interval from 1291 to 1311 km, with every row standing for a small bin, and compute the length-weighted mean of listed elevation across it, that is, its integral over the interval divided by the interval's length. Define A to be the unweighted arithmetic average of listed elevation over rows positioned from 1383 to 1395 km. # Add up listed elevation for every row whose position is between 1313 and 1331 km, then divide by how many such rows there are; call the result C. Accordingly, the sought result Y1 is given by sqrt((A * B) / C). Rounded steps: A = 4.61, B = 5.01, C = 4.71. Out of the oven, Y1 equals 2.21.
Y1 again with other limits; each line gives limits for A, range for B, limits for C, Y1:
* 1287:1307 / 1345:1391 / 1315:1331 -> 2.16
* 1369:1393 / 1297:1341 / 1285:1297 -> 2.15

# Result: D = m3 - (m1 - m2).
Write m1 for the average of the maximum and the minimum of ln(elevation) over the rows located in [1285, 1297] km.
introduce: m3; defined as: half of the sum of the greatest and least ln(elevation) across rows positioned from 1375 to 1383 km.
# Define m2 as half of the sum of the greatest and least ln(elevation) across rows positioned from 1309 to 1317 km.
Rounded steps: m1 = 1.56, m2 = 1.60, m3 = 1.56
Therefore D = 1.61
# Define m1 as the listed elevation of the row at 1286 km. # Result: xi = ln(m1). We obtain 1.52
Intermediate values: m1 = 4.55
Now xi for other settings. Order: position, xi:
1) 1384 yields 1.48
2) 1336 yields 1.46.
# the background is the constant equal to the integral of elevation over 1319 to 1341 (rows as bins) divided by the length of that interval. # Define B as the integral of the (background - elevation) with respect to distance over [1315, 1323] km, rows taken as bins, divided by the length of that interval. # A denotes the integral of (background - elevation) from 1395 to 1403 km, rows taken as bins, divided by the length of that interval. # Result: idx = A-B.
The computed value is 0.21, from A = -0.22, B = -0.43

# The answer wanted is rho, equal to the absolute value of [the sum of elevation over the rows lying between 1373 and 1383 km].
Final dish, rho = 24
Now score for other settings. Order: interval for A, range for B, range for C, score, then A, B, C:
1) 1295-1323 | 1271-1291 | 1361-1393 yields -132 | 0.005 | 0.0103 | 0.0141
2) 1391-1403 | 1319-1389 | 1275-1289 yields -272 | 0.003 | 0.0097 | 0.0112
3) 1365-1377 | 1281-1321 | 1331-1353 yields -176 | 0.012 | 0.0112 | 0.0050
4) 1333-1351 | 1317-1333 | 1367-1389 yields -180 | 0.006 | 0.0108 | 0.0102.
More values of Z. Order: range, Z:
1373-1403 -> 0.86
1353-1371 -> 0.96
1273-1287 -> 0.94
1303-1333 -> 0.83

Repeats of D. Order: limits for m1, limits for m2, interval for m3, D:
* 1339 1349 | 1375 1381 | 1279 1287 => 1.52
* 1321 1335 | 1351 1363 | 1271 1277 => 1.42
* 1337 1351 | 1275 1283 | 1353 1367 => 1.36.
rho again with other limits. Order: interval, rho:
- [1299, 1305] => 15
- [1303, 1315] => 31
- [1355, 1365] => 21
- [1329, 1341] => 26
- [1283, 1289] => 14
